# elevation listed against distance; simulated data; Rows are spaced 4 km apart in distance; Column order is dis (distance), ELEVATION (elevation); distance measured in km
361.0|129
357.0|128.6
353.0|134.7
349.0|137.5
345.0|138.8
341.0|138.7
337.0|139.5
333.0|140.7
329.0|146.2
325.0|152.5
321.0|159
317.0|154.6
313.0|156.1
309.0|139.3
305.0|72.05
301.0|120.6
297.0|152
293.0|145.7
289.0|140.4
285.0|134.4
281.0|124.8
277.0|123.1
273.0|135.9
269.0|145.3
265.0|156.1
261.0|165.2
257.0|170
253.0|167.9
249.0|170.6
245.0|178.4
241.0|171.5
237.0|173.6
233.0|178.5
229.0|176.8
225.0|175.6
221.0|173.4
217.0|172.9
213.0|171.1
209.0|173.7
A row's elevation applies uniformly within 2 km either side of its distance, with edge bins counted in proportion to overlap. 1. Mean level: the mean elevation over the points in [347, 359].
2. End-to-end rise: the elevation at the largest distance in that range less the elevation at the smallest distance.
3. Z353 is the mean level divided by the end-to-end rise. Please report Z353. -15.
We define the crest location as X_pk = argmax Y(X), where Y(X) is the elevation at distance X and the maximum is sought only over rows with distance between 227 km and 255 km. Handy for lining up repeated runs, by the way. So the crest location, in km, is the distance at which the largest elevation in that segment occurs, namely 233.0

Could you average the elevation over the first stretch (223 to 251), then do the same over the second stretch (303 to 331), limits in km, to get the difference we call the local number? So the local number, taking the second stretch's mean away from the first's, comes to 35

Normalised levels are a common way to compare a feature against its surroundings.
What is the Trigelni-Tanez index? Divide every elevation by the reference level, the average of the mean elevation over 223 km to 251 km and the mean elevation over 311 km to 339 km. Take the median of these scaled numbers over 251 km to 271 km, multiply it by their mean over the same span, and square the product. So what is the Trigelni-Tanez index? 1.0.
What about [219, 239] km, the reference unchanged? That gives 1.4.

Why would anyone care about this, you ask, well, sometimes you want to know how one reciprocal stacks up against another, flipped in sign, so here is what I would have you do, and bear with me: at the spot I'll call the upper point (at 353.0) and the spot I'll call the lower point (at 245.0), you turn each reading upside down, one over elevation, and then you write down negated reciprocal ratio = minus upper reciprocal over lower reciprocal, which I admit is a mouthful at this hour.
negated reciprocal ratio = -1.32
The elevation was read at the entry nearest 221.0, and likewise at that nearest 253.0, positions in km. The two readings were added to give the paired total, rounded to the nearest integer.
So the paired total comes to 341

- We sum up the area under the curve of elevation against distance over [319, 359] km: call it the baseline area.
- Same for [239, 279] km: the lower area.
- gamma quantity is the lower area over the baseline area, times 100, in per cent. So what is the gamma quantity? 112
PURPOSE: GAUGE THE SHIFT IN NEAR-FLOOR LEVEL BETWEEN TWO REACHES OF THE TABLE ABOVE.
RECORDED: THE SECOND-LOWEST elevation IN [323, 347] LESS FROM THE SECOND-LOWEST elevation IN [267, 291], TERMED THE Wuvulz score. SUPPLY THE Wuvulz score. -14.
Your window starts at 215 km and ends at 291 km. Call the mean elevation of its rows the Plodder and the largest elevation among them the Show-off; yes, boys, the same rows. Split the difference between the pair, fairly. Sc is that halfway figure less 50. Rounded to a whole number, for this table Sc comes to 119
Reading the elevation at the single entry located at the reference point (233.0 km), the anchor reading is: 178.5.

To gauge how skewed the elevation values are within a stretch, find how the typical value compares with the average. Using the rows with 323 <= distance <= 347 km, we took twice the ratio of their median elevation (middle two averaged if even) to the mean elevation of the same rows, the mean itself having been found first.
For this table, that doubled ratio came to 1.96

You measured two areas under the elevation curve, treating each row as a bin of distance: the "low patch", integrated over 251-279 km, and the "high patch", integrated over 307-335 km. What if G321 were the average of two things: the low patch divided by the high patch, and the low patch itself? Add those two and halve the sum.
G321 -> 2128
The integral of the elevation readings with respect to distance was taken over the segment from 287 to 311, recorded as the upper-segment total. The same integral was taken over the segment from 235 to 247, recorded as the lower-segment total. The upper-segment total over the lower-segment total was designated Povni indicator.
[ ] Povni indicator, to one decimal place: 1.5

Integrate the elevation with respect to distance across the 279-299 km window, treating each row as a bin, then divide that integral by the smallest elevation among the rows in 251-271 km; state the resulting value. 19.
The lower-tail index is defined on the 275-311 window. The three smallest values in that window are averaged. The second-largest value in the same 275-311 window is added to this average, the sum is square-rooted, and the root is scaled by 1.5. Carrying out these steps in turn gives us 23.8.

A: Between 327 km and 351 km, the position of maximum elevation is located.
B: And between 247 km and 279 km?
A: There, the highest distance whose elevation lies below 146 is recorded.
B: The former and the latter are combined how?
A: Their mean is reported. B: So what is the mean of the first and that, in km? 303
